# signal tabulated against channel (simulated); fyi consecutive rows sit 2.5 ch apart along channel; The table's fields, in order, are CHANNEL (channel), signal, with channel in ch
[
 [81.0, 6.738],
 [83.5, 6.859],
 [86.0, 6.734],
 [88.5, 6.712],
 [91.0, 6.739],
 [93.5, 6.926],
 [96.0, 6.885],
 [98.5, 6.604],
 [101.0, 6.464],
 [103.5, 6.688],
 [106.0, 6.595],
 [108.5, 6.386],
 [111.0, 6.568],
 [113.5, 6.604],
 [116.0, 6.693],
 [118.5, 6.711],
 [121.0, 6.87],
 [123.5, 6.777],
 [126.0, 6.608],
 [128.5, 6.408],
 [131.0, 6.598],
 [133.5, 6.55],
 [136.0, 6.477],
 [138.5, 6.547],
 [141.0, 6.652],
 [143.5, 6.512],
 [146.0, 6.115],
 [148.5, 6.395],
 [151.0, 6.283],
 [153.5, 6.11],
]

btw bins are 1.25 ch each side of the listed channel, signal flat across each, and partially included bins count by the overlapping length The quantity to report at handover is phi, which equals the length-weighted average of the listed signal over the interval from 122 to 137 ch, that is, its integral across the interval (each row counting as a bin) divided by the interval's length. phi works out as 6.58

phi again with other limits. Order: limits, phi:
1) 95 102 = 6.65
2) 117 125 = 6.78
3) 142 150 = 6.35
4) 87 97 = 6.81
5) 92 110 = 6.65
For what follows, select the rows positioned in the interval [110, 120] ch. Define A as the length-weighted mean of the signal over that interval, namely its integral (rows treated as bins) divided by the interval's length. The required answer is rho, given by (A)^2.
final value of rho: 44.2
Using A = 6.65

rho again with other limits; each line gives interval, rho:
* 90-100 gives 46.0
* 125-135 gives 42.7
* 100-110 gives 42.7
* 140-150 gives 41.1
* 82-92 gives 45.7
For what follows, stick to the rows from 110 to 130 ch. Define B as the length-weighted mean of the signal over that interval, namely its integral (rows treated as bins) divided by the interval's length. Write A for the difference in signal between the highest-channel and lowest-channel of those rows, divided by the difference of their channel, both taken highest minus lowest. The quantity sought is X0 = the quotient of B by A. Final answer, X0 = -728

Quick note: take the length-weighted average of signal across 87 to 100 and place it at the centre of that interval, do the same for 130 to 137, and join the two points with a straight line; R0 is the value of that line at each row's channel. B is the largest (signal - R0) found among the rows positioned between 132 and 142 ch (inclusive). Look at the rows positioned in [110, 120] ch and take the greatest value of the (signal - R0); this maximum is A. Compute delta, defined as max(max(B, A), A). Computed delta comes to 0.152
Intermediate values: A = 0.08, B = 0.15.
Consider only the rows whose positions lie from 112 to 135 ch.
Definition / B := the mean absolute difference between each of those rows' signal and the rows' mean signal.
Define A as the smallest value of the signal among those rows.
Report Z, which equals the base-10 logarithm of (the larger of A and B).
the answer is 0.807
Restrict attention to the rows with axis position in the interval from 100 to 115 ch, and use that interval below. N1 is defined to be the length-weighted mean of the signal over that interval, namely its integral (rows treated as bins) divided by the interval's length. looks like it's 6.55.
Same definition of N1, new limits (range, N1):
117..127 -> 6.74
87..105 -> 6.72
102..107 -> 6.63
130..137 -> 6.54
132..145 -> 6.54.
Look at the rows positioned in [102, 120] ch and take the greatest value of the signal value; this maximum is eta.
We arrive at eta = 6.711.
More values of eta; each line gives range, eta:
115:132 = 6.87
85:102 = 6.926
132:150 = 6.652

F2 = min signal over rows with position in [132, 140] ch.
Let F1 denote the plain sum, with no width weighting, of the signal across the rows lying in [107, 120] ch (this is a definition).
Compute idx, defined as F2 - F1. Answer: -26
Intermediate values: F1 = 33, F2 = 6.477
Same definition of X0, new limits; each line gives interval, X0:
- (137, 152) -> -304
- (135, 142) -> 187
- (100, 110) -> -628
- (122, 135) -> -290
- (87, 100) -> -627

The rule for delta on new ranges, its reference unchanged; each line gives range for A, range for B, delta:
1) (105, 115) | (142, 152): 0.026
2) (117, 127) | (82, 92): 0.258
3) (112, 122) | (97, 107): 0.258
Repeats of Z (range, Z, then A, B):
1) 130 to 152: 0.786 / 6.115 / 0.130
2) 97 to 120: 0.805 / 6.386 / 0.078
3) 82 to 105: 0.811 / 6.464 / 0.105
